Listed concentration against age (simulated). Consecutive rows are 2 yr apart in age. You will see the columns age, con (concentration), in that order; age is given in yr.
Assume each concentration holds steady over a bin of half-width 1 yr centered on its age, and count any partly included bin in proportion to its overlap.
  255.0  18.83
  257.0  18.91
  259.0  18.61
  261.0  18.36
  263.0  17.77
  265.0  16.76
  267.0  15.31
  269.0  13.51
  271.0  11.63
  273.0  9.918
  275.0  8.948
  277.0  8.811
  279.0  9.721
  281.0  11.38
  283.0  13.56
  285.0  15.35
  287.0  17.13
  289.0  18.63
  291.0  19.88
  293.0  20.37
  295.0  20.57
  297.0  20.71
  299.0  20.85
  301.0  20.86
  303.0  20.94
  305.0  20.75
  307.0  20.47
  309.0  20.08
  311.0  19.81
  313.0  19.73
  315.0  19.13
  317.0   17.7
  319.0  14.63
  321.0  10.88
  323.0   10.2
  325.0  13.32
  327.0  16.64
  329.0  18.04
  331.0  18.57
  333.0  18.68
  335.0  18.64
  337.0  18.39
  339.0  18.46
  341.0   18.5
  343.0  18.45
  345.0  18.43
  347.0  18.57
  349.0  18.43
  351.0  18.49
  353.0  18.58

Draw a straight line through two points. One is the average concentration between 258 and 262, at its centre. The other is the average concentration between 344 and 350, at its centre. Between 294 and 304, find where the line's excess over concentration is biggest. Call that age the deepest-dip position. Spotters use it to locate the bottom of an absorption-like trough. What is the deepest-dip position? 295.0 yr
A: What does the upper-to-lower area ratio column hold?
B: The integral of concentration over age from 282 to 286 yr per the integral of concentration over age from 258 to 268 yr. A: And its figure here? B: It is 0.33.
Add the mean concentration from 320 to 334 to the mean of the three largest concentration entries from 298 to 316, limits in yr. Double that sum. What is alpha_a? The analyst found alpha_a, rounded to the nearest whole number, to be 72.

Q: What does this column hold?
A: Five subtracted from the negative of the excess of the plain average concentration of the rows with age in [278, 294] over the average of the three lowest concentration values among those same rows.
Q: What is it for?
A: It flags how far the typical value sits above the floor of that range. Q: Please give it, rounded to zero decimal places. -9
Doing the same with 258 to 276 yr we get -9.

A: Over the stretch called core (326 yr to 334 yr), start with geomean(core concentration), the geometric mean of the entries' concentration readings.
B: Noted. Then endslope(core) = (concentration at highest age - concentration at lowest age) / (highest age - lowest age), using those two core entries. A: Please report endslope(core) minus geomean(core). -17.6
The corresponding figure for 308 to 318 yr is -19.6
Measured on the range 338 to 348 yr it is -18.5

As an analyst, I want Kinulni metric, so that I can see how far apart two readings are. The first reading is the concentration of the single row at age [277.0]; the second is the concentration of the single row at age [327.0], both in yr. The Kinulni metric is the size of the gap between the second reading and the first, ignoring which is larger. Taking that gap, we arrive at 7.8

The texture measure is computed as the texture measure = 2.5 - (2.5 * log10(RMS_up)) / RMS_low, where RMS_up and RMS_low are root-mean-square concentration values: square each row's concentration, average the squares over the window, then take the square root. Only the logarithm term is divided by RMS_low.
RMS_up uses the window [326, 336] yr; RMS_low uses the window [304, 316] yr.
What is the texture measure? 2.34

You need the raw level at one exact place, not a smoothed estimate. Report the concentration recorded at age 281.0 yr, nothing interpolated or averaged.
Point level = 11.38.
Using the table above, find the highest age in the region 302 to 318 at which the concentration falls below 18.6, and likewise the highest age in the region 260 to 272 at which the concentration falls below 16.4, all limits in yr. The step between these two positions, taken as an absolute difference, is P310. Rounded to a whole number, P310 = 46 yr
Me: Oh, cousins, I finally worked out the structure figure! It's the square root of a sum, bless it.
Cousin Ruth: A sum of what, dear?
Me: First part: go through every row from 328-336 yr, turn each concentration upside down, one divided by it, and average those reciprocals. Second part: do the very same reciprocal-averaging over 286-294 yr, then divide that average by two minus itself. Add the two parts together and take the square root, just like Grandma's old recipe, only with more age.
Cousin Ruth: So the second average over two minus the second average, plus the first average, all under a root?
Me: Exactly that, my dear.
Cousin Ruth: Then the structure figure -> 0.285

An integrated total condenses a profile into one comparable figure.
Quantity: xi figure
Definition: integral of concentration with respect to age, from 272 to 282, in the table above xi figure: 98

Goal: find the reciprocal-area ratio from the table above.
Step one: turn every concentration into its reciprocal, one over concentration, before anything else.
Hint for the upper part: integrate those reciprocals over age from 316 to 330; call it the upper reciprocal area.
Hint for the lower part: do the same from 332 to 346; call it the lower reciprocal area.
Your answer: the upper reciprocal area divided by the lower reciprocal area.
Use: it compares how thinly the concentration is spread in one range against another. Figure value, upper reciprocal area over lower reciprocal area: 1.34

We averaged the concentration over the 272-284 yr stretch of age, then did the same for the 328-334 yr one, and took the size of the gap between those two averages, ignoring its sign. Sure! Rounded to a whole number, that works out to 8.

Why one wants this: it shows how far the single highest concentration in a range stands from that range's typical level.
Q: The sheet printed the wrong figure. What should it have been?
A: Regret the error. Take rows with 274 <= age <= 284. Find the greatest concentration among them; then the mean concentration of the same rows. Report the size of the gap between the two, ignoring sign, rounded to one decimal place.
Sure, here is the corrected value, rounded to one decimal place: 3.1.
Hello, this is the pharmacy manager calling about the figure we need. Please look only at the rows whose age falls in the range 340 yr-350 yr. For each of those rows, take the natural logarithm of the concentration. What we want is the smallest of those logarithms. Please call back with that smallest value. 2.91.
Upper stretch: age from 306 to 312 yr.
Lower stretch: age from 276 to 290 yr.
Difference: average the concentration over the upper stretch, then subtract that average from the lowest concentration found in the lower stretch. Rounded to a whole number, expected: -11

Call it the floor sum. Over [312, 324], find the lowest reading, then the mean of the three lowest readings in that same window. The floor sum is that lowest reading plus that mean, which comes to 22.1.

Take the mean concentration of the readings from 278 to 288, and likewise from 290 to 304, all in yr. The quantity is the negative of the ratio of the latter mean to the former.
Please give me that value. -1.53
